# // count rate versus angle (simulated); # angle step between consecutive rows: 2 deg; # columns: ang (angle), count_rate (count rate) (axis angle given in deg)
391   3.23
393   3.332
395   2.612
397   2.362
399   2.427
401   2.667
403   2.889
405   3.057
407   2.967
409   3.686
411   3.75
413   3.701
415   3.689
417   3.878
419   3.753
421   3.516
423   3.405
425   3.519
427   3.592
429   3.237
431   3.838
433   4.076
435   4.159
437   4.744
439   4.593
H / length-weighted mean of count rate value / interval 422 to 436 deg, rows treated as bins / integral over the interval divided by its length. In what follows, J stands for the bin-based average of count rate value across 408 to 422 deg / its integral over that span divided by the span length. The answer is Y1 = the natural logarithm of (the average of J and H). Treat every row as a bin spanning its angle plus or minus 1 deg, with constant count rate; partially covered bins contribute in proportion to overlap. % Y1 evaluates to 1.31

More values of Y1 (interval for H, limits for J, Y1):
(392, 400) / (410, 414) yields 1.16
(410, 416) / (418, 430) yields 1.28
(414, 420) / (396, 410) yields 1.20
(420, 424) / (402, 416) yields 1.23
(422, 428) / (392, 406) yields 1.14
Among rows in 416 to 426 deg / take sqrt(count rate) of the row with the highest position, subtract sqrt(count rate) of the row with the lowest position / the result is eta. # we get -0.09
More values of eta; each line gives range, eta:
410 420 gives 0.00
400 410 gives 0.29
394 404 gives 0.08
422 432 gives 0.11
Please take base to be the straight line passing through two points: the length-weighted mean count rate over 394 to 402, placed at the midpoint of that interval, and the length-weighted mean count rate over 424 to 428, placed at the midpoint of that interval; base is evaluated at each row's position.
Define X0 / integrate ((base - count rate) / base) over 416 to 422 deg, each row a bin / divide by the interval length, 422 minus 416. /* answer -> -0.13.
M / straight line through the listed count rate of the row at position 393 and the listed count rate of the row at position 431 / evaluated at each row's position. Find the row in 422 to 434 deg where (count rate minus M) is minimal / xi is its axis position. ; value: 429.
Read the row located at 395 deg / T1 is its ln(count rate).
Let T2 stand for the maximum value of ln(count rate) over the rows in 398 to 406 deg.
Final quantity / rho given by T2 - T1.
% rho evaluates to 0.16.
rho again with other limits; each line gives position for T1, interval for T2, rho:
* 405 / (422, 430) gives 0.16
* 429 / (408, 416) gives 0.15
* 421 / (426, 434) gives 0.15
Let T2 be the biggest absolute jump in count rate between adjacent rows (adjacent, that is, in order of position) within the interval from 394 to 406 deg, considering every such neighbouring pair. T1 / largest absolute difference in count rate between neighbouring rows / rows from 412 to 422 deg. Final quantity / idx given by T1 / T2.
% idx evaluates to 0.95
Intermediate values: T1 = 0.24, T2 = 0.25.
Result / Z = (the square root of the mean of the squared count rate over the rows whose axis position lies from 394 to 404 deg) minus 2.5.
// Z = 0.10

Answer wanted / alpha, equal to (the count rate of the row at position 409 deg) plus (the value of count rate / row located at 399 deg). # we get 6.1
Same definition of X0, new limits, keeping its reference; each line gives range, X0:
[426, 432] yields 0.03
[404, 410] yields -0.13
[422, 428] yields 0.00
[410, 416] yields -0.21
